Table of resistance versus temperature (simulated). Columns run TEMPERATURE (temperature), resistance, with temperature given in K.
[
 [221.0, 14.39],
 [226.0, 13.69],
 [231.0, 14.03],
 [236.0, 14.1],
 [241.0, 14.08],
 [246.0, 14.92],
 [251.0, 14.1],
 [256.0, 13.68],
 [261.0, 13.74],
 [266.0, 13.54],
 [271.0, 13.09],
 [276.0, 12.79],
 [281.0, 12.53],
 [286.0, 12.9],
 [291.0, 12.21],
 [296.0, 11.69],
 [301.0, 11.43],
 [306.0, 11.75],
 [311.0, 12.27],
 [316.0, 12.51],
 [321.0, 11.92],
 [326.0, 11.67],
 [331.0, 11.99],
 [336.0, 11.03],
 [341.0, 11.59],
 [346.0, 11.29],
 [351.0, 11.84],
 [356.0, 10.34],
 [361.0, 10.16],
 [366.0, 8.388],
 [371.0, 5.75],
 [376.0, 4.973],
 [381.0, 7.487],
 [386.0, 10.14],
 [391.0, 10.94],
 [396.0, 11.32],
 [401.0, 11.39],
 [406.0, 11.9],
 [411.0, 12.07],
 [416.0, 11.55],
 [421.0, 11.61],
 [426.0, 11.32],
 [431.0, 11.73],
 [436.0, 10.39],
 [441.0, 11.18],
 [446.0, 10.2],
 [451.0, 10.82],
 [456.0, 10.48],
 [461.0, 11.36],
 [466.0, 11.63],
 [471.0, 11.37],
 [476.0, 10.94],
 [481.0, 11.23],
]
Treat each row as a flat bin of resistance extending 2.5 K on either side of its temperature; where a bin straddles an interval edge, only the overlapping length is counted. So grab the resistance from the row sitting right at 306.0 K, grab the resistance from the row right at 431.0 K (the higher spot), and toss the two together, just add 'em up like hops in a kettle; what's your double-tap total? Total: 23.5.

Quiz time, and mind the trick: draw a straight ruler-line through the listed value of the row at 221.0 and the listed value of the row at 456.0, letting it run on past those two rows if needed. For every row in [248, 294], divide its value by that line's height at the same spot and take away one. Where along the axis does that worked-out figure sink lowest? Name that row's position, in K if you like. 291.0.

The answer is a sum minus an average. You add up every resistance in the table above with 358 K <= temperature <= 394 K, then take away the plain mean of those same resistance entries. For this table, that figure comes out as 50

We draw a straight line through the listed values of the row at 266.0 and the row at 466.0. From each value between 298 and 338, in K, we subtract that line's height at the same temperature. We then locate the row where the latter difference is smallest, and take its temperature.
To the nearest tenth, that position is 336.0 K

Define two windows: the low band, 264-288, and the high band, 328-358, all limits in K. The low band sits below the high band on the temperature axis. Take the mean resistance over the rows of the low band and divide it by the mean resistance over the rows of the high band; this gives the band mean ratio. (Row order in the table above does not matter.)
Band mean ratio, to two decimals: 1.14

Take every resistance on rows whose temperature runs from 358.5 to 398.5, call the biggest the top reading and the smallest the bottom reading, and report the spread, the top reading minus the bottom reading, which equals 6.3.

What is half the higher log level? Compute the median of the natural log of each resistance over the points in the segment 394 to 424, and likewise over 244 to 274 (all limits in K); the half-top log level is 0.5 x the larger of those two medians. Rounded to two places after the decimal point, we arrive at 1.31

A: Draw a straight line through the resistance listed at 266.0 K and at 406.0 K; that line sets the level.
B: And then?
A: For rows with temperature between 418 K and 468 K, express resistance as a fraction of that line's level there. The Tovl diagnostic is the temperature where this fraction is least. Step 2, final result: 446.0 K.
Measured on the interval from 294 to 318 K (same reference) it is 301.0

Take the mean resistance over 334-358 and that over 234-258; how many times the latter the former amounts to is 0.79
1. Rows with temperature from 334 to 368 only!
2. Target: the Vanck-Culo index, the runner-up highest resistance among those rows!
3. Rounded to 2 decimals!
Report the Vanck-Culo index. 11.59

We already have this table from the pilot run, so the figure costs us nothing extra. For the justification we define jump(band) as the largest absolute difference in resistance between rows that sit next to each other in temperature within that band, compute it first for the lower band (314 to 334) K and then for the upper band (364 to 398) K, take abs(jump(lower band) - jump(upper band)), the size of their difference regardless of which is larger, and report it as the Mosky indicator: 2.1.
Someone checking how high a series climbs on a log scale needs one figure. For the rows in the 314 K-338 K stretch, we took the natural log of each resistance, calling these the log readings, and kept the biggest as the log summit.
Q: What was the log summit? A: 2.53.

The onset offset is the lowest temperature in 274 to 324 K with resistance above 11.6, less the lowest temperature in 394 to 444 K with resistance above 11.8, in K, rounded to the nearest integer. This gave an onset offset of -130 K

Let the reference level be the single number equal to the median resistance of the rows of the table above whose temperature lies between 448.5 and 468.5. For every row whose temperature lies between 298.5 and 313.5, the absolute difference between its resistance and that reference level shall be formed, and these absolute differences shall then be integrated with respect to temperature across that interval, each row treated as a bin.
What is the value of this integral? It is 11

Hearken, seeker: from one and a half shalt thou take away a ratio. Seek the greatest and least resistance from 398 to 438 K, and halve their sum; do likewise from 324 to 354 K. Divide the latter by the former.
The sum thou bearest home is 0.48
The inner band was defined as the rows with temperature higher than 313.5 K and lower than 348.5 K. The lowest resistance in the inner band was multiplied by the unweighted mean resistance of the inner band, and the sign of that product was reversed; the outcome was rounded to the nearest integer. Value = -129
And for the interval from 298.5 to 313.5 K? -135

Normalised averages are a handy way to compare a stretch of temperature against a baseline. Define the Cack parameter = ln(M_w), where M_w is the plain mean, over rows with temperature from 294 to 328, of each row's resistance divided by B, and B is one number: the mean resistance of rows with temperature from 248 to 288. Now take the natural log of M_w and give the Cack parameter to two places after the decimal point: -0.11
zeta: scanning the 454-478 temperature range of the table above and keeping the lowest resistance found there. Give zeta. 10.48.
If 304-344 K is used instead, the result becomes 11.03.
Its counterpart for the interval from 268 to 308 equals 11.43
